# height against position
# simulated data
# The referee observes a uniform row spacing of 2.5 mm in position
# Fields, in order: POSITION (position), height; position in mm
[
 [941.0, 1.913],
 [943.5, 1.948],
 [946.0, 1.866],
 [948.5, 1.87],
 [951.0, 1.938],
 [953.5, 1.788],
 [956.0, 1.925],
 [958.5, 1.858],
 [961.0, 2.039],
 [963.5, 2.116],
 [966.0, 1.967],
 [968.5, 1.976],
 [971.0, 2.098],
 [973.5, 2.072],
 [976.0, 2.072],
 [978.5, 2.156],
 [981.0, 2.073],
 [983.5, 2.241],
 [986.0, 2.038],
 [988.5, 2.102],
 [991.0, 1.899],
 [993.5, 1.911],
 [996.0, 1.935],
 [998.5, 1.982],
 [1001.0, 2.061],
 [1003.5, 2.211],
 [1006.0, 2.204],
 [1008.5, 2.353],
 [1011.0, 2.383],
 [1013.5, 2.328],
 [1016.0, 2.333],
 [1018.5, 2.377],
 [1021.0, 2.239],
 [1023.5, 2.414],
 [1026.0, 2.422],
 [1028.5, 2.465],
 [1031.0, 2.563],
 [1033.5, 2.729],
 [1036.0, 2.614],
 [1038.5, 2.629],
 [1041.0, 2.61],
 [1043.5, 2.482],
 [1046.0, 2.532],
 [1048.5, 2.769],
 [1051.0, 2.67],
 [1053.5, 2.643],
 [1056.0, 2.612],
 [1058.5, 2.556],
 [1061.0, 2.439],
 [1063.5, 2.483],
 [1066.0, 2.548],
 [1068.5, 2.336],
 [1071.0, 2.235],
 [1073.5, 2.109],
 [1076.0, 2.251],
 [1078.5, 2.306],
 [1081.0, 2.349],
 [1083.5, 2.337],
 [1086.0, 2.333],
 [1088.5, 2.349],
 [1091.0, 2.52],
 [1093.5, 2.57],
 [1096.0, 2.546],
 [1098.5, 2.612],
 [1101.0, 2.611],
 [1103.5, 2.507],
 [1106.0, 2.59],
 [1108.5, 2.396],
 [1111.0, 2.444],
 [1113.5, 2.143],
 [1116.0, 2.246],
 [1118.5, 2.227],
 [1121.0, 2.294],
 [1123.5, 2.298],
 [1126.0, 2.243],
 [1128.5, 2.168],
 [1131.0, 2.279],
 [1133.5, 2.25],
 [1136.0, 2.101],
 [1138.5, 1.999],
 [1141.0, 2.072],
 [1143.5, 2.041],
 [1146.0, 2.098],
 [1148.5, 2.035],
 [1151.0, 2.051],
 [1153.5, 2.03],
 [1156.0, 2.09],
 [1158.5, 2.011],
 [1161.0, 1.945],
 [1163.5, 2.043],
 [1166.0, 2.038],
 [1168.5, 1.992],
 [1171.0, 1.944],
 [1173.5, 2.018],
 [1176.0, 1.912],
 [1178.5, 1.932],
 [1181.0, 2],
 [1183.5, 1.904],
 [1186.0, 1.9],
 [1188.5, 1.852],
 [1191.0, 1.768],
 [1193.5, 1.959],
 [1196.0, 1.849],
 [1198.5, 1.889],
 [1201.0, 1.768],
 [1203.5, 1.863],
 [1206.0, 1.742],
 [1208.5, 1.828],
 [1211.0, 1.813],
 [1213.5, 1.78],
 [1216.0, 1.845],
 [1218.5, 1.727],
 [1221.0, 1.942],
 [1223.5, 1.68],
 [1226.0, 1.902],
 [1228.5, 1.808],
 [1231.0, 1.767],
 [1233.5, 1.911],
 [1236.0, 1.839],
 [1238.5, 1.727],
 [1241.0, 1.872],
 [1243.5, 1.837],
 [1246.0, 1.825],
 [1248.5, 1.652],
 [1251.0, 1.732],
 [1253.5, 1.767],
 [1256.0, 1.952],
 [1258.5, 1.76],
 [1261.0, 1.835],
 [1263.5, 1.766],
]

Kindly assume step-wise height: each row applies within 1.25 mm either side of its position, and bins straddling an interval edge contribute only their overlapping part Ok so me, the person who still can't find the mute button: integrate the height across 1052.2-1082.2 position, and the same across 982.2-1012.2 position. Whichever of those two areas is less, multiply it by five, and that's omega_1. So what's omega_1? 316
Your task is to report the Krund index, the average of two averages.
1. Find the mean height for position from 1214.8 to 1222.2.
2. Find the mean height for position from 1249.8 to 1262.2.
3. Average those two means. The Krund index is 1.8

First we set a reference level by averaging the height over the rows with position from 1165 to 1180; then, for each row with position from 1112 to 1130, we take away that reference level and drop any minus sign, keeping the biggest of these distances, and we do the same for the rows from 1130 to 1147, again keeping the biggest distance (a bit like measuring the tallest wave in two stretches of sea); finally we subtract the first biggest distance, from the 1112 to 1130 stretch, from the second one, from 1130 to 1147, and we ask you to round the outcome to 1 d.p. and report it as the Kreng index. 0.0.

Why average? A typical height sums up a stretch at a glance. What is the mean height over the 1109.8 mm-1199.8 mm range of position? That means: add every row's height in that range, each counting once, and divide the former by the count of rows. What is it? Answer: 2.06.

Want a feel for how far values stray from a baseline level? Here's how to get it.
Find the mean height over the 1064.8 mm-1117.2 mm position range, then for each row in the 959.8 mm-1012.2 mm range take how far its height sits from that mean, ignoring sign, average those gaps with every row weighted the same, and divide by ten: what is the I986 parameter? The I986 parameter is 0.031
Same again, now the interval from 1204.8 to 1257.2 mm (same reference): 0.059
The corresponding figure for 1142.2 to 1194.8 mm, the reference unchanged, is 0.042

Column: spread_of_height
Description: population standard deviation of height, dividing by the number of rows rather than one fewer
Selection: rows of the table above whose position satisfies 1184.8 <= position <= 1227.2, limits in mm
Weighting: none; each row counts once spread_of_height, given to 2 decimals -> 0.08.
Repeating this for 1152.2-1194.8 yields 0.08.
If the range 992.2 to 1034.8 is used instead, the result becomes 0.22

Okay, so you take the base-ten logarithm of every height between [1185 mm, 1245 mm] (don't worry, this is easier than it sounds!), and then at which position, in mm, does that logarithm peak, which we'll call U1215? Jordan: 1193.5 mm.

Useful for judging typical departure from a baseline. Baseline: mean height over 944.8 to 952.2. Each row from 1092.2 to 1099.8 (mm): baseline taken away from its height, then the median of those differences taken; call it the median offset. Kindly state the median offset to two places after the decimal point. 0.68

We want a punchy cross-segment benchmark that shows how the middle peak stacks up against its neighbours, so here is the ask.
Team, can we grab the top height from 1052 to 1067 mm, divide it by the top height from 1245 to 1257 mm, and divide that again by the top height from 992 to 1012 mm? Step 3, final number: 0.568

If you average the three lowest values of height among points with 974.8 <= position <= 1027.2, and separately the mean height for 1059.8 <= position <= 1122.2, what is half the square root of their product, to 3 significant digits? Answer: 1.07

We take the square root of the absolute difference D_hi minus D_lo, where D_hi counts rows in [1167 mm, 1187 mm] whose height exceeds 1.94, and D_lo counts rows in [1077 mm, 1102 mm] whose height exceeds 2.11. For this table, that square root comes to 2.4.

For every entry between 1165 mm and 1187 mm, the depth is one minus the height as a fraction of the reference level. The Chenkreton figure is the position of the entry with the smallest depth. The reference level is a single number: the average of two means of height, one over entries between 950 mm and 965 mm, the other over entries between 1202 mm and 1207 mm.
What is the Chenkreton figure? 1166.0 mm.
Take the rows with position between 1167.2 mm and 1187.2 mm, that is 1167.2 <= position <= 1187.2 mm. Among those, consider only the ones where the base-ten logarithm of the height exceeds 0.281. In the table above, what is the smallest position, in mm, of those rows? 1168.5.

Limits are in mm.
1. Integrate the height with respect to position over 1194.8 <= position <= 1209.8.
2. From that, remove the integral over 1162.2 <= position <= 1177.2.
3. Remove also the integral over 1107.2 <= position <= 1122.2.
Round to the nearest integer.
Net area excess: -37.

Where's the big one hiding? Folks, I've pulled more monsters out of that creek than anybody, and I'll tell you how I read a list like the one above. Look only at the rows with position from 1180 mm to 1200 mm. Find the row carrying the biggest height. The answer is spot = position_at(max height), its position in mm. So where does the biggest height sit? 1181.0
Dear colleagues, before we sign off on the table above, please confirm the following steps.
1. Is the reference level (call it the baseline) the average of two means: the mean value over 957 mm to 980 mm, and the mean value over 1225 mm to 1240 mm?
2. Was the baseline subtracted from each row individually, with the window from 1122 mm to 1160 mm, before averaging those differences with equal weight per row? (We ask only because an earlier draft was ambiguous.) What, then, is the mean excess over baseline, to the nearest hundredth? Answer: 0.19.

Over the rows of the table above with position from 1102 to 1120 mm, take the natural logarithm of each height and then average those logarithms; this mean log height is 0.86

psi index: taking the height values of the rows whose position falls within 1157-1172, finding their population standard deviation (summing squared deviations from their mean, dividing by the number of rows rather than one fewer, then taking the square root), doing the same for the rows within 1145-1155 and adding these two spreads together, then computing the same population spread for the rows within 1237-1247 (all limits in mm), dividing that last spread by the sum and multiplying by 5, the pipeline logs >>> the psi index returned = 4.0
